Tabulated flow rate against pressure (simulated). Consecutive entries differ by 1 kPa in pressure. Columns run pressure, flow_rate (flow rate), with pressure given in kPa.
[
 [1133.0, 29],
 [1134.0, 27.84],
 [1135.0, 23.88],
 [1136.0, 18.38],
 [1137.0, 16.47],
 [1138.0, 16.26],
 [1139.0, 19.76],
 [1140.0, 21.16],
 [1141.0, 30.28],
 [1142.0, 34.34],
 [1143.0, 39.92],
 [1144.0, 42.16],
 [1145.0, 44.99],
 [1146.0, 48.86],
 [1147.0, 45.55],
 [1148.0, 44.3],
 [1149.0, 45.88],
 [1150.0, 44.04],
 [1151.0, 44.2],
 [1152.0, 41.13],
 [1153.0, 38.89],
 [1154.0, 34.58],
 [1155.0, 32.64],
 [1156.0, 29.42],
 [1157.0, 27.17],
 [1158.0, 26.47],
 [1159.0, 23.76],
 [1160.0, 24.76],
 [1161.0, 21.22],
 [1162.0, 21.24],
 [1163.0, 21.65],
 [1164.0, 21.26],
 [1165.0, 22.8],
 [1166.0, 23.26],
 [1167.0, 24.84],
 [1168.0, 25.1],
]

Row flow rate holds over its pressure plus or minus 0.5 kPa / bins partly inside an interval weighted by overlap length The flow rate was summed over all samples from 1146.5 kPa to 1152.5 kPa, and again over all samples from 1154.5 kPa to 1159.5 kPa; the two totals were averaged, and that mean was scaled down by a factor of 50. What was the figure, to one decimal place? 4.0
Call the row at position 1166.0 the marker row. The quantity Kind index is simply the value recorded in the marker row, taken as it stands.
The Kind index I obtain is 23.26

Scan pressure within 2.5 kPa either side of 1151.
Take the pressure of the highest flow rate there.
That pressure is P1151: 1149.0 kPa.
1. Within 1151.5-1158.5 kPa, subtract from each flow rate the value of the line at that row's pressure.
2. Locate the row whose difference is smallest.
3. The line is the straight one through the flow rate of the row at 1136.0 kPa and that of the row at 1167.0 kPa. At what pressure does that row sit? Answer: 1158.0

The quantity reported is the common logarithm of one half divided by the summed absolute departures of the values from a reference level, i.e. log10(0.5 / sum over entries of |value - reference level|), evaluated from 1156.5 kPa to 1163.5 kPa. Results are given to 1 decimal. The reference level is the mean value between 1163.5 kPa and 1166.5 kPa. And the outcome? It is -1.5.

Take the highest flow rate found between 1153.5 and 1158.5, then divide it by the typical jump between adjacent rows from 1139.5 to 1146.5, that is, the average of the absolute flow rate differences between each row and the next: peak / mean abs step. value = 7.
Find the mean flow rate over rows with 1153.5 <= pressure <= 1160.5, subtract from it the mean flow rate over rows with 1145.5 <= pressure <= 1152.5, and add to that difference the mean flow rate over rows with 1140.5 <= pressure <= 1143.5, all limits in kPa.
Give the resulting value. 18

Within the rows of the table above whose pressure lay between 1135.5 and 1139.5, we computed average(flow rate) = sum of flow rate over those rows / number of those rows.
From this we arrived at 18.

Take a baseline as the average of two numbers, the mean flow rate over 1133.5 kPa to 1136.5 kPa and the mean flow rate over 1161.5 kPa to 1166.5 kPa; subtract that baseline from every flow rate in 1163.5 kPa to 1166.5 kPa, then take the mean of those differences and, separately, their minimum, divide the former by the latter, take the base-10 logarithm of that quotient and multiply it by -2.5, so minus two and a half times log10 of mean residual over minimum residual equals 1.8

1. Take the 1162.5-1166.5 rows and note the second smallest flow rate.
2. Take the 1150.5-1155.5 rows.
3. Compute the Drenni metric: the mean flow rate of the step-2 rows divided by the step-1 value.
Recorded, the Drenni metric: 1.8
